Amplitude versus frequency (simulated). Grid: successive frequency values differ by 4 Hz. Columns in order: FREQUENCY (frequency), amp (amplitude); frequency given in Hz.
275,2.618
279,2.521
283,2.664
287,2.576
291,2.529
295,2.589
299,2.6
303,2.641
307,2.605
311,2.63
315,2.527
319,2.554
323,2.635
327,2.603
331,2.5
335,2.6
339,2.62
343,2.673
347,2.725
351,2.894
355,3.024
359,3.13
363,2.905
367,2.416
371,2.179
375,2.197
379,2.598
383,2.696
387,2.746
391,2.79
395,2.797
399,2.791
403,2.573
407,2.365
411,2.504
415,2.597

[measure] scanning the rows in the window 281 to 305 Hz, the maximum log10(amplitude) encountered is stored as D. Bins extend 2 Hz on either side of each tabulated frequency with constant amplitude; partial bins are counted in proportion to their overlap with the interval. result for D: 0.426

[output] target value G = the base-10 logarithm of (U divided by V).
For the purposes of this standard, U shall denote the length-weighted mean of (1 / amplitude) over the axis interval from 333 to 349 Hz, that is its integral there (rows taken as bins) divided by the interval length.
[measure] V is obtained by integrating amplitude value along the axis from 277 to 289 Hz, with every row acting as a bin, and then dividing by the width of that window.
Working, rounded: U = 0.377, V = 2.59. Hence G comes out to -0.837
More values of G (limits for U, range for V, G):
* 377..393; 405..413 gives -0.819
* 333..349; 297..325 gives -0.839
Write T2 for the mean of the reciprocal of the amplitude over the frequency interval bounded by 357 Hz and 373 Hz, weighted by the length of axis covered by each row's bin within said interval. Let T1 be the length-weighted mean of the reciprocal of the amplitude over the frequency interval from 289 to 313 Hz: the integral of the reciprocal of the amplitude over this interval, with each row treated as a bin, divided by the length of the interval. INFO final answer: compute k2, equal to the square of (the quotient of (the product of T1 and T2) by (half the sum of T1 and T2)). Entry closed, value 0.148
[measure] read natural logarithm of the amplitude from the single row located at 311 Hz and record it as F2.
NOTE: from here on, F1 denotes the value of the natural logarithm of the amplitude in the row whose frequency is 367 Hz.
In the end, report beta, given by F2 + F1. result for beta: 1.85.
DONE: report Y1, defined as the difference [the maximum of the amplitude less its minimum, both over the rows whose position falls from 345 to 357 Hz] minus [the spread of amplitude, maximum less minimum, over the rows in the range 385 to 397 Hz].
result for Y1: 0.25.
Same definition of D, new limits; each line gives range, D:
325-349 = 0.435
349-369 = 0.496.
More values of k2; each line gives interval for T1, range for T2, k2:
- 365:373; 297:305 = 0.166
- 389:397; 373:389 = 0.141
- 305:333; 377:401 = 0.142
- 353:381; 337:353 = 0.142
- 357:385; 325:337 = 0.153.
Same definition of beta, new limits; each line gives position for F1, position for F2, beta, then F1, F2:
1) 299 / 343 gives 1.94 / 0.956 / 0.983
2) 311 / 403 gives 1.91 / 0.967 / 0.945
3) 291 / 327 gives 1.88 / 0.928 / 0.957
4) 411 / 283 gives 1.90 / 0.918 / 0.980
